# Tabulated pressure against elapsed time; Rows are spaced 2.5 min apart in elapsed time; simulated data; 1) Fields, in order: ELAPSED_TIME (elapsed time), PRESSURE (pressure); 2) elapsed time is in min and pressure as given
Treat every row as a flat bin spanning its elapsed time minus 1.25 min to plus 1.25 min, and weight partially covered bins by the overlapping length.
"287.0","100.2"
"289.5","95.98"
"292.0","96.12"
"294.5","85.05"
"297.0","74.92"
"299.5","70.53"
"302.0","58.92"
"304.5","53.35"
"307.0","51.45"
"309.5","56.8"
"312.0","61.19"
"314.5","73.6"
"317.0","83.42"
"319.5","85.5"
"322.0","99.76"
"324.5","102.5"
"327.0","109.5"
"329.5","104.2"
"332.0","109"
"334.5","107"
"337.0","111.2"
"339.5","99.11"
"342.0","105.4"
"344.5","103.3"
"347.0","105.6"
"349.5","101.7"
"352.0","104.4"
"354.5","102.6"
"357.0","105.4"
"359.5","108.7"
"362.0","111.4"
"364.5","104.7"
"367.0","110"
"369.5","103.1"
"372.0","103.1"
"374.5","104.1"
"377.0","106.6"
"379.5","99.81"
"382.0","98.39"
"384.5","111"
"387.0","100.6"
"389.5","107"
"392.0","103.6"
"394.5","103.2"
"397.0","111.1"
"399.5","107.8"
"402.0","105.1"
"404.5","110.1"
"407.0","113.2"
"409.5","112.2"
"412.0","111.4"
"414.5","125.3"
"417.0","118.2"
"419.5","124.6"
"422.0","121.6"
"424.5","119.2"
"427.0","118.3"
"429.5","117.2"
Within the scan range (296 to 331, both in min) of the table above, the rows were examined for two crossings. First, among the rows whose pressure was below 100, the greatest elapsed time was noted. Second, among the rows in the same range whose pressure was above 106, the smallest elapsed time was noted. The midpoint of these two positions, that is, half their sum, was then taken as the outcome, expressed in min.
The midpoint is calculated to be 324.5 min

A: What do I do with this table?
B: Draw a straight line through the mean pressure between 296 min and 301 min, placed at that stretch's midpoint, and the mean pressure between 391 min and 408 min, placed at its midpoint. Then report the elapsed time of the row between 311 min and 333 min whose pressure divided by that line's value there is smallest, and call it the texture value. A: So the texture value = 312.0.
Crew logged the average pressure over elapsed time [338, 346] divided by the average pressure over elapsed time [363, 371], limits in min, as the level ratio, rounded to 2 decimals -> 0.97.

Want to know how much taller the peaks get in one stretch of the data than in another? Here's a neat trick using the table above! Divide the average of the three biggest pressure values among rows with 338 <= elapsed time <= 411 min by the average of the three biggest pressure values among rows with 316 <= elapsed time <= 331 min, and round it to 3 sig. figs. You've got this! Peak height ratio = 1.07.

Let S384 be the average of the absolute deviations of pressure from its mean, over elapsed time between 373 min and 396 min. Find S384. 3.0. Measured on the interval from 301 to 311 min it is 2.7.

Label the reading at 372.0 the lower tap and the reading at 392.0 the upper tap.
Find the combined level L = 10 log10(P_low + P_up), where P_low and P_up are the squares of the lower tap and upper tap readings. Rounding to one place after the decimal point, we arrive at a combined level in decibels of 43.3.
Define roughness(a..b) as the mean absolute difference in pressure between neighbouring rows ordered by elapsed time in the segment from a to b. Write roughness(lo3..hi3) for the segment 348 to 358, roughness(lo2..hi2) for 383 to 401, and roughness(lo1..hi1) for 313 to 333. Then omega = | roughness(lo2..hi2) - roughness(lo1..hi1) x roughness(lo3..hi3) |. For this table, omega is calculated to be 11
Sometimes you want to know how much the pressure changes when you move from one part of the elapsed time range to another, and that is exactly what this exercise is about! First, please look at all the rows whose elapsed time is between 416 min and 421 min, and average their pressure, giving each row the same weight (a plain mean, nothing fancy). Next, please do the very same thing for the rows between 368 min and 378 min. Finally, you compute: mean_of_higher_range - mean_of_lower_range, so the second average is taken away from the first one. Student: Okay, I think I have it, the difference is 17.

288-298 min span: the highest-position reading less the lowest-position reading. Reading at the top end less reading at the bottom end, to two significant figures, -21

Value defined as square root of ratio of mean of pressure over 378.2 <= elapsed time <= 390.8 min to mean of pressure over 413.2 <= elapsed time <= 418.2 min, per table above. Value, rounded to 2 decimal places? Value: 0.92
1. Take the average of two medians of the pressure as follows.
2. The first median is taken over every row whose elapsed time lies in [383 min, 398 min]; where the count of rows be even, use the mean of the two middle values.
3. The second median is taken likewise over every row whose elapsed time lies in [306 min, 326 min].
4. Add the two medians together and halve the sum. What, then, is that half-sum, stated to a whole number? 92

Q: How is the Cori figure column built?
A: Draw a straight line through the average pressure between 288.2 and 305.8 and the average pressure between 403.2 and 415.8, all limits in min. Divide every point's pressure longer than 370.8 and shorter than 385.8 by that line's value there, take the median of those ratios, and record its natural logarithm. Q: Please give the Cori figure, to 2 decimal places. 0.01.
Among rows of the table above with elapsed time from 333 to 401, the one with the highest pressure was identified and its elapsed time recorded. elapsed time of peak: 362.0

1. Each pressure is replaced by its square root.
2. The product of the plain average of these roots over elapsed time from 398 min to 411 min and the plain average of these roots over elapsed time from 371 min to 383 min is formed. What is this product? 106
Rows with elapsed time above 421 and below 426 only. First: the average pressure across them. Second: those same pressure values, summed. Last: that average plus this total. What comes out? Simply 361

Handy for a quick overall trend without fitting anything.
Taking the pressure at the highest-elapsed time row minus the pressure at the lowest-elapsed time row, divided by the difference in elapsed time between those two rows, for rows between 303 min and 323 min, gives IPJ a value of 2.7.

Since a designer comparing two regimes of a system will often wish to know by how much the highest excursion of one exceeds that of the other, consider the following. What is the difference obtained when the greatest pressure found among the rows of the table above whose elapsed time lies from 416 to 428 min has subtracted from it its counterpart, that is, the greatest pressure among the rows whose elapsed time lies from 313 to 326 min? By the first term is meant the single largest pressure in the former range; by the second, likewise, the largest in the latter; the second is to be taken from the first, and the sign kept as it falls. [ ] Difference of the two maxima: 22.1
